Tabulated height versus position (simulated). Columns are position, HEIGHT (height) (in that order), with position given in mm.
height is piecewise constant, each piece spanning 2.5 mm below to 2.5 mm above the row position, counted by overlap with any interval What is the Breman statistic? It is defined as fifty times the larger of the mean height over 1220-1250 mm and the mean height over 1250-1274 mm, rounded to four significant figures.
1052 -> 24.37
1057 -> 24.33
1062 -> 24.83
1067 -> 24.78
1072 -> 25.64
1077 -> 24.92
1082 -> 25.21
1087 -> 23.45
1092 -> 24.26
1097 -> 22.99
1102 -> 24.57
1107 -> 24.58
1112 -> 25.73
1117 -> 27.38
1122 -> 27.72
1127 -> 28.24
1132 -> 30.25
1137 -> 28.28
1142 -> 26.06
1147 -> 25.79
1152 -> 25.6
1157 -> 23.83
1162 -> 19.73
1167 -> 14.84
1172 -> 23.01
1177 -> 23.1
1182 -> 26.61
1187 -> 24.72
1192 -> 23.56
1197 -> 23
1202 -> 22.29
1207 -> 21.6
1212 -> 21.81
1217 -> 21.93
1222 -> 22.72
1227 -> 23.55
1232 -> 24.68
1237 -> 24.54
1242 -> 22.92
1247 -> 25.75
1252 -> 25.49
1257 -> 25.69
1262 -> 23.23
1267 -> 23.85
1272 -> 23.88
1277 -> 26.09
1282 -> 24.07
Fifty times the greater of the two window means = 1221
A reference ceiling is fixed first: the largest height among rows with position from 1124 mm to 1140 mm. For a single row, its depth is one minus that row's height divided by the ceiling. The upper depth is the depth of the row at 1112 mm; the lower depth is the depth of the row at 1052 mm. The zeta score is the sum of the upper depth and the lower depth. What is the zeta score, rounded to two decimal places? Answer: 0.34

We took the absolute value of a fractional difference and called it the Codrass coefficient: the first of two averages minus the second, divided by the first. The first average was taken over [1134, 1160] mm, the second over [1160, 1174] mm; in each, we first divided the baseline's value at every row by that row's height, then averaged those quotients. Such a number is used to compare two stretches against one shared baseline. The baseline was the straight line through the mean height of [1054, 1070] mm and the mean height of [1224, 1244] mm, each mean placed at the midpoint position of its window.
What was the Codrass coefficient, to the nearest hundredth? 0.39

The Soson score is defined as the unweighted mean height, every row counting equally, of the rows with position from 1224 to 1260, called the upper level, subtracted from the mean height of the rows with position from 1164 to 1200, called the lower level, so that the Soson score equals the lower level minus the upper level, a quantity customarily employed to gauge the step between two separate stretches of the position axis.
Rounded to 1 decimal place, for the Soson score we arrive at -2.0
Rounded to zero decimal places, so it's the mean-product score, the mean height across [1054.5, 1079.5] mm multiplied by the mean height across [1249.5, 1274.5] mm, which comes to 608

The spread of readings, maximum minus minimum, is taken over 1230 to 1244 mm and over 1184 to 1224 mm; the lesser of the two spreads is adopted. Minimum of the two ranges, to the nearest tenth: 1.8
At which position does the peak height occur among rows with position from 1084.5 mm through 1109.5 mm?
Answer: 1107 mm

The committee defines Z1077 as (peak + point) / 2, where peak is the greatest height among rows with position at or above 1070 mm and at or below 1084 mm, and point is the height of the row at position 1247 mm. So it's 25.7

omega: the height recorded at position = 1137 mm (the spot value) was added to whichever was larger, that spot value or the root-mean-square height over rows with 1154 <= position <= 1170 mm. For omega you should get 57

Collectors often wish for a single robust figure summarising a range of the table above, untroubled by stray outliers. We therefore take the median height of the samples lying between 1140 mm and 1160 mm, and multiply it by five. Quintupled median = 128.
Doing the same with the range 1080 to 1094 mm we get 121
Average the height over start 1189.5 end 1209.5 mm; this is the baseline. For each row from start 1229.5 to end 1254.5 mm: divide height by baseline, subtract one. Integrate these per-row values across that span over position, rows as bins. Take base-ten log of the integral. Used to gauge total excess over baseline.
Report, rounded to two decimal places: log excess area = 0.36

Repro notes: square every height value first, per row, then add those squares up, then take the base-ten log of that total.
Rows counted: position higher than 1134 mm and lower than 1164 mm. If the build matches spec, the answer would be 3.57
